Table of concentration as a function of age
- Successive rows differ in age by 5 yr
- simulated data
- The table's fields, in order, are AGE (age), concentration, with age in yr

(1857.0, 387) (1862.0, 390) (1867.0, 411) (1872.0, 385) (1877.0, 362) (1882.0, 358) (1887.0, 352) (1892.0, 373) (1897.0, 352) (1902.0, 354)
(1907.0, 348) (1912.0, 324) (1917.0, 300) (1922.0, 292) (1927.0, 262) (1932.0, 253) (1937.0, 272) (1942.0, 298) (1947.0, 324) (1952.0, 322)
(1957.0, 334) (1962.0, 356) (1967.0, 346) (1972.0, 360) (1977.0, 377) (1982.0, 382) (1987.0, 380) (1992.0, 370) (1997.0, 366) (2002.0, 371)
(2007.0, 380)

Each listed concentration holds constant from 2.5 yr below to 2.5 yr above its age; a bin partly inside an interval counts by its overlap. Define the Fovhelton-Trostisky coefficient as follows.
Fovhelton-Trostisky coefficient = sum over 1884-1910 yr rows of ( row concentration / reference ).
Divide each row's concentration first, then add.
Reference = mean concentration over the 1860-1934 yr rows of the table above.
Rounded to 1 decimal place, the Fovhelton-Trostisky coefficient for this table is 5.2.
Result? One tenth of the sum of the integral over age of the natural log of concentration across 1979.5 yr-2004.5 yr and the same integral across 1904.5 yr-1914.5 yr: 21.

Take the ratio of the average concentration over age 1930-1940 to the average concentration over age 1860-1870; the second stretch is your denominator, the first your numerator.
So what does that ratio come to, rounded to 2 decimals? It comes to 0.66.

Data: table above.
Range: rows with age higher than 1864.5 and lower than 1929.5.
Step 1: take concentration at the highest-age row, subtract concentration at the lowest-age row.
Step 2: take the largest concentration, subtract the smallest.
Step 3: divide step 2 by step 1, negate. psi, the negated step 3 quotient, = 1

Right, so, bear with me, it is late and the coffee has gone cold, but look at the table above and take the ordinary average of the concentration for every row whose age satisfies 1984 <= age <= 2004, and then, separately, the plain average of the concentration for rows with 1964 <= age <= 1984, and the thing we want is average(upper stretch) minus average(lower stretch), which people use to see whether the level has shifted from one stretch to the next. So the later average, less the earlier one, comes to 6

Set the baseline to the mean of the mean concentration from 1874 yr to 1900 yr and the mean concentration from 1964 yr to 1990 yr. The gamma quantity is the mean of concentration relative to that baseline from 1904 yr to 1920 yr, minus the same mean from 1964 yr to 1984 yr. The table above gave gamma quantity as -42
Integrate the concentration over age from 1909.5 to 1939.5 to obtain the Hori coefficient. 8515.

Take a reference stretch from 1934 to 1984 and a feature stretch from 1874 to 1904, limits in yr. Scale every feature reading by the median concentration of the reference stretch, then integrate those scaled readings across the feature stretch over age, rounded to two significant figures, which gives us 32 yr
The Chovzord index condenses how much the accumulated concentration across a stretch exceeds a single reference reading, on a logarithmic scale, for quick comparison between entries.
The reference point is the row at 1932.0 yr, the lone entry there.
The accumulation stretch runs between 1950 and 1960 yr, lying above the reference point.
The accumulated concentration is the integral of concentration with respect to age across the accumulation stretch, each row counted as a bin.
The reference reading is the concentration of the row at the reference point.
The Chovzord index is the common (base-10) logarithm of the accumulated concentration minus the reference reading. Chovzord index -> 3.48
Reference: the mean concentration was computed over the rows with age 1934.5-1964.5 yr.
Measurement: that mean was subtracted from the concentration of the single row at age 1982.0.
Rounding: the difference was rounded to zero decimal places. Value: 64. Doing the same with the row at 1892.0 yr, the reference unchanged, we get 55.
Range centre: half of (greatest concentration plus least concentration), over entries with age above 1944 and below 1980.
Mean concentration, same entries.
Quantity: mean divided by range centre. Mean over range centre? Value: 0.99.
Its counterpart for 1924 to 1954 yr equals 1.00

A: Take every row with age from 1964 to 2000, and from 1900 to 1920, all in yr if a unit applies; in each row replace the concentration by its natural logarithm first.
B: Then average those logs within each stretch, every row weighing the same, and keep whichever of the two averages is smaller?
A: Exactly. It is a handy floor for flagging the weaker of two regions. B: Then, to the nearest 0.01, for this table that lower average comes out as 5.80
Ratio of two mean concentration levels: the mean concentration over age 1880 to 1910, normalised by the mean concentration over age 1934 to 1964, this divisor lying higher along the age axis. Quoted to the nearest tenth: 1.1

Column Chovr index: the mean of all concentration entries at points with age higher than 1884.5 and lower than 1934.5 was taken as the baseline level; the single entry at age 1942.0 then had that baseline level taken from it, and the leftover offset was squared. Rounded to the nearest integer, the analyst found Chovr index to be 529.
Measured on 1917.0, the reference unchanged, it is 441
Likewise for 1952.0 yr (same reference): 1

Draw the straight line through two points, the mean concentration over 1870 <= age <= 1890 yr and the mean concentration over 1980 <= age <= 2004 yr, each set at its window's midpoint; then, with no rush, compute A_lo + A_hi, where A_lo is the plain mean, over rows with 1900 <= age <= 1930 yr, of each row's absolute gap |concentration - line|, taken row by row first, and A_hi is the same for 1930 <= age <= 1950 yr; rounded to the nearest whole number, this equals 136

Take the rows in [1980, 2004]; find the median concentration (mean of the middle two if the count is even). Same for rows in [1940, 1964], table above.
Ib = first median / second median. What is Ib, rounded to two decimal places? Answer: 1.15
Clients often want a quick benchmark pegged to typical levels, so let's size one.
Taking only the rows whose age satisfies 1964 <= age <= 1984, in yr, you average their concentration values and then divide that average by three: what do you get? 122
